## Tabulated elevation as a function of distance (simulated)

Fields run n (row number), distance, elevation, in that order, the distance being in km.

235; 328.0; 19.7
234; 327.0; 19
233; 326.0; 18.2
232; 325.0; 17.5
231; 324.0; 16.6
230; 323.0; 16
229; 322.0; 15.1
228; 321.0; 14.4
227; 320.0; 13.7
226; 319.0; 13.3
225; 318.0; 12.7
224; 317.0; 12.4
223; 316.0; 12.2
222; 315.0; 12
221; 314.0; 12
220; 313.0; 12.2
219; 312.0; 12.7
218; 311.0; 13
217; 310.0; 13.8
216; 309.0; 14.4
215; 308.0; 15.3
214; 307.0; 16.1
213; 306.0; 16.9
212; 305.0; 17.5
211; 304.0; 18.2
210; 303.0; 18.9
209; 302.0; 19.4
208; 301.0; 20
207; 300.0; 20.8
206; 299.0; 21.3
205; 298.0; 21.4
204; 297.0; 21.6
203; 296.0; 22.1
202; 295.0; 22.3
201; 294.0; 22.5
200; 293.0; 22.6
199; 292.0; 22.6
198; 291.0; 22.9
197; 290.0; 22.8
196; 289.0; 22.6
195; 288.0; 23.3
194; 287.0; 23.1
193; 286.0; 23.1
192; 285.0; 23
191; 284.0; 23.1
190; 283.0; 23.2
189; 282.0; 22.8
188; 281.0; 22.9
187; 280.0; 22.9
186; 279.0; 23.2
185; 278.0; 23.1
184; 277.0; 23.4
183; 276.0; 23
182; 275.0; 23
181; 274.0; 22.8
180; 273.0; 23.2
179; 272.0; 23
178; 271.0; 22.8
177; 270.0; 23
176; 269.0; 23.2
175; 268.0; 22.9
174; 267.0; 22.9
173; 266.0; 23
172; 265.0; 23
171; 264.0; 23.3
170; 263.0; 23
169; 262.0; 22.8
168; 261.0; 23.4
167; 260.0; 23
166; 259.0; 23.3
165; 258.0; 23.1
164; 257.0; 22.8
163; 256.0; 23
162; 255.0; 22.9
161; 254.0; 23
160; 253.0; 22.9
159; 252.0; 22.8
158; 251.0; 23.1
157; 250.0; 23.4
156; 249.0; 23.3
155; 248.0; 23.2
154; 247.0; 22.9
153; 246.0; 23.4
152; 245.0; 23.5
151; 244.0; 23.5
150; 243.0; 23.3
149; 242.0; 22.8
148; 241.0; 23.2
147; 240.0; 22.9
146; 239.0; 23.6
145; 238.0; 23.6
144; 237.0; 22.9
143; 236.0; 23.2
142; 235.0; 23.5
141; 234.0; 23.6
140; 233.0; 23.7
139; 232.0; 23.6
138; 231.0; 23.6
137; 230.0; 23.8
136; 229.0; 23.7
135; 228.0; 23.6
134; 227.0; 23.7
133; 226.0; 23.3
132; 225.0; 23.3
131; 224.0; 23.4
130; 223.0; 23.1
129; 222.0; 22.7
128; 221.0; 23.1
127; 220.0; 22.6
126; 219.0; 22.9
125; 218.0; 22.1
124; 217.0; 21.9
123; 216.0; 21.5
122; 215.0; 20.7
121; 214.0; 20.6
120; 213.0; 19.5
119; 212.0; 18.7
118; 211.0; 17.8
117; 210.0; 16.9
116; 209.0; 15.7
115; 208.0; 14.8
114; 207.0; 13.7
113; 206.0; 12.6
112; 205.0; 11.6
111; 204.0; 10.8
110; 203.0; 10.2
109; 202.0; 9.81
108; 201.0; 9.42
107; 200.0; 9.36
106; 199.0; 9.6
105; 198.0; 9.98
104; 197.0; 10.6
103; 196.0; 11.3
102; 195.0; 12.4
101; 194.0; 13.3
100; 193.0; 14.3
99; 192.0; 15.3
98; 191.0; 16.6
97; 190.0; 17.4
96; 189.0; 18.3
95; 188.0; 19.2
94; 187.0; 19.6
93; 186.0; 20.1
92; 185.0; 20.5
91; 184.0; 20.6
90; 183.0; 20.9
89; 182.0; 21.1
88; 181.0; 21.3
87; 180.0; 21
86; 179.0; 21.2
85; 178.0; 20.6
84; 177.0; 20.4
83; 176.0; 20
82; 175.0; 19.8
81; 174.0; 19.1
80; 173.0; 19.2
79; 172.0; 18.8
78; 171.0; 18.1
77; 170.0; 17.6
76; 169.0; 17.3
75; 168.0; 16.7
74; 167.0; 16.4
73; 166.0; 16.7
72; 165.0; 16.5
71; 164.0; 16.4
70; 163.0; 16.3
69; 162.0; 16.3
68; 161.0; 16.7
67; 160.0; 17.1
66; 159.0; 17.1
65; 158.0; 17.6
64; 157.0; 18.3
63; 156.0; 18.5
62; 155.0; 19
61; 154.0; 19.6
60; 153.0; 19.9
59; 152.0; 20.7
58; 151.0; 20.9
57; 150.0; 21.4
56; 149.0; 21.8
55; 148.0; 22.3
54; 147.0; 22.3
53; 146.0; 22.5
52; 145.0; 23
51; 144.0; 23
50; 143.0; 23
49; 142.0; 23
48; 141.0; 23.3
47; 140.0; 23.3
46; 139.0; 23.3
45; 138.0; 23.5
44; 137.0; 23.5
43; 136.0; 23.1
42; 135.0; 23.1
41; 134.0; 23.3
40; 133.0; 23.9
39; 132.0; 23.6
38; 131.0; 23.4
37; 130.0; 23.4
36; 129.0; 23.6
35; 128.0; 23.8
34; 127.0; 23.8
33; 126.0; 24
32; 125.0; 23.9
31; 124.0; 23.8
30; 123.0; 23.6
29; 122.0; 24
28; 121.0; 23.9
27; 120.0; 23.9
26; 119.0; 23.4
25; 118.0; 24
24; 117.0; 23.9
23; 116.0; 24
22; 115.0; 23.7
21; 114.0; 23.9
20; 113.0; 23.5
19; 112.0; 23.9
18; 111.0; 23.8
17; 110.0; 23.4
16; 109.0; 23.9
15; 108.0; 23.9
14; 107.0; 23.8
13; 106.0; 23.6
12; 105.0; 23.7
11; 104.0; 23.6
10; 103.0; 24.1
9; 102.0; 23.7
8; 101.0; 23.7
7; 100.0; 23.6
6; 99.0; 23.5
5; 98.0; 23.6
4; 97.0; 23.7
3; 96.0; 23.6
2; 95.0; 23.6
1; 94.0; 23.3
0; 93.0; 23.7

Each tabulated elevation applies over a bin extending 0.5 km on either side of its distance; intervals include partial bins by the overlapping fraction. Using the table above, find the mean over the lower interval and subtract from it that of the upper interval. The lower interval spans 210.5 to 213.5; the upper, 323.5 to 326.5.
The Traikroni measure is 1.2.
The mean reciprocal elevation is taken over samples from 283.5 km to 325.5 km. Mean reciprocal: 0.0587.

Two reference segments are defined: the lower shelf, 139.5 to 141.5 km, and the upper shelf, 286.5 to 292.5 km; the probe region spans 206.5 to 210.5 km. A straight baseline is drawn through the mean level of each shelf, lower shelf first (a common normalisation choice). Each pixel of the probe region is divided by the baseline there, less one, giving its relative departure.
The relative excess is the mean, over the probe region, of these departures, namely -0.34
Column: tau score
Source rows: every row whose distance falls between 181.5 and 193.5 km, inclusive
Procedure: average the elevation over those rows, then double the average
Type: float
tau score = 37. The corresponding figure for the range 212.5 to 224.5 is 44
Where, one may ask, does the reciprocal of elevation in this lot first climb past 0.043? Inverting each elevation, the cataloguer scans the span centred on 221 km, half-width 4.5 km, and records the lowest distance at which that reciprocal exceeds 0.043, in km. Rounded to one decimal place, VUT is 217.0 km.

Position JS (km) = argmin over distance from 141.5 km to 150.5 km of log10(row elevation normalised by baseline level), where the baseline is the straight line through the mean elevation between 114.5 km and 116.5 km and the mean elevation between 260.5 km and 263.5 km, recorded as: 150.0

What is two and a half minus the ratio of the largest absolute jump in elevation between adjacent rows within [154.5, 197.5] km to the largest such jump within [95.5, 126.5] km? 0.3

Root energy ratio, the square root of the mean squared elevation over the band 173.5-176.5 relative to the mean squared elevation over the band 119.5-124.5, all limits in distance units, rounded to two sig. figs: 0.82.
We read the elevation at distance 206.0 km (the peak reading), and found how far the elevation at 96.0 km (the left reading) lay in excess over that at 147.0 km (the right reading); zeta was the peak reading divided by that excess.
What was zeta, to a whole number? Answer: 10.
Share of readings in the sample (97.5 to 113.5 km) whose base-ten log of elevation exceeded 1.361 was 1.00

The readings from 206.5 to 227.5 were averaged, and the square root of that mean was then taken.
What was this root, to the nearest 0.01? 4.54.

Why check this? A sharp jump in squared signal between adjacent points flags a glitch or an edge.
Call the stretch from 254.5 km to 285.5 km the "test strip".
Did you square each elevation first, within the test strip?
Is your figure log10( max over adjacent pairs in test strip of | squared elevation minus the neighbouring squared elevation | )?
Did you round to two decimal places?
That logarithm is 1.44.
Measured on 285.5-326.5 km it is 1.51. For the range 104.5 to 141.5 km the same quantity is 1.45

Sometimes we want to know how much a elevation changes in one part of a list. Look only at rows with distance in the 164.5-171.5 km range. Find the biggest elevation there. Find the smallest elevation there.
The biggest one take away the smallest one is 1.7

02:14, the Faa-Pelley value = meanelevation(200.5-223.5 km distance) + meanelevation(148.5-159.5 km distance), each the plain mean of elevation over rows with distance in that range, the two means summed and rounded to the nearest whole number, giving 37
